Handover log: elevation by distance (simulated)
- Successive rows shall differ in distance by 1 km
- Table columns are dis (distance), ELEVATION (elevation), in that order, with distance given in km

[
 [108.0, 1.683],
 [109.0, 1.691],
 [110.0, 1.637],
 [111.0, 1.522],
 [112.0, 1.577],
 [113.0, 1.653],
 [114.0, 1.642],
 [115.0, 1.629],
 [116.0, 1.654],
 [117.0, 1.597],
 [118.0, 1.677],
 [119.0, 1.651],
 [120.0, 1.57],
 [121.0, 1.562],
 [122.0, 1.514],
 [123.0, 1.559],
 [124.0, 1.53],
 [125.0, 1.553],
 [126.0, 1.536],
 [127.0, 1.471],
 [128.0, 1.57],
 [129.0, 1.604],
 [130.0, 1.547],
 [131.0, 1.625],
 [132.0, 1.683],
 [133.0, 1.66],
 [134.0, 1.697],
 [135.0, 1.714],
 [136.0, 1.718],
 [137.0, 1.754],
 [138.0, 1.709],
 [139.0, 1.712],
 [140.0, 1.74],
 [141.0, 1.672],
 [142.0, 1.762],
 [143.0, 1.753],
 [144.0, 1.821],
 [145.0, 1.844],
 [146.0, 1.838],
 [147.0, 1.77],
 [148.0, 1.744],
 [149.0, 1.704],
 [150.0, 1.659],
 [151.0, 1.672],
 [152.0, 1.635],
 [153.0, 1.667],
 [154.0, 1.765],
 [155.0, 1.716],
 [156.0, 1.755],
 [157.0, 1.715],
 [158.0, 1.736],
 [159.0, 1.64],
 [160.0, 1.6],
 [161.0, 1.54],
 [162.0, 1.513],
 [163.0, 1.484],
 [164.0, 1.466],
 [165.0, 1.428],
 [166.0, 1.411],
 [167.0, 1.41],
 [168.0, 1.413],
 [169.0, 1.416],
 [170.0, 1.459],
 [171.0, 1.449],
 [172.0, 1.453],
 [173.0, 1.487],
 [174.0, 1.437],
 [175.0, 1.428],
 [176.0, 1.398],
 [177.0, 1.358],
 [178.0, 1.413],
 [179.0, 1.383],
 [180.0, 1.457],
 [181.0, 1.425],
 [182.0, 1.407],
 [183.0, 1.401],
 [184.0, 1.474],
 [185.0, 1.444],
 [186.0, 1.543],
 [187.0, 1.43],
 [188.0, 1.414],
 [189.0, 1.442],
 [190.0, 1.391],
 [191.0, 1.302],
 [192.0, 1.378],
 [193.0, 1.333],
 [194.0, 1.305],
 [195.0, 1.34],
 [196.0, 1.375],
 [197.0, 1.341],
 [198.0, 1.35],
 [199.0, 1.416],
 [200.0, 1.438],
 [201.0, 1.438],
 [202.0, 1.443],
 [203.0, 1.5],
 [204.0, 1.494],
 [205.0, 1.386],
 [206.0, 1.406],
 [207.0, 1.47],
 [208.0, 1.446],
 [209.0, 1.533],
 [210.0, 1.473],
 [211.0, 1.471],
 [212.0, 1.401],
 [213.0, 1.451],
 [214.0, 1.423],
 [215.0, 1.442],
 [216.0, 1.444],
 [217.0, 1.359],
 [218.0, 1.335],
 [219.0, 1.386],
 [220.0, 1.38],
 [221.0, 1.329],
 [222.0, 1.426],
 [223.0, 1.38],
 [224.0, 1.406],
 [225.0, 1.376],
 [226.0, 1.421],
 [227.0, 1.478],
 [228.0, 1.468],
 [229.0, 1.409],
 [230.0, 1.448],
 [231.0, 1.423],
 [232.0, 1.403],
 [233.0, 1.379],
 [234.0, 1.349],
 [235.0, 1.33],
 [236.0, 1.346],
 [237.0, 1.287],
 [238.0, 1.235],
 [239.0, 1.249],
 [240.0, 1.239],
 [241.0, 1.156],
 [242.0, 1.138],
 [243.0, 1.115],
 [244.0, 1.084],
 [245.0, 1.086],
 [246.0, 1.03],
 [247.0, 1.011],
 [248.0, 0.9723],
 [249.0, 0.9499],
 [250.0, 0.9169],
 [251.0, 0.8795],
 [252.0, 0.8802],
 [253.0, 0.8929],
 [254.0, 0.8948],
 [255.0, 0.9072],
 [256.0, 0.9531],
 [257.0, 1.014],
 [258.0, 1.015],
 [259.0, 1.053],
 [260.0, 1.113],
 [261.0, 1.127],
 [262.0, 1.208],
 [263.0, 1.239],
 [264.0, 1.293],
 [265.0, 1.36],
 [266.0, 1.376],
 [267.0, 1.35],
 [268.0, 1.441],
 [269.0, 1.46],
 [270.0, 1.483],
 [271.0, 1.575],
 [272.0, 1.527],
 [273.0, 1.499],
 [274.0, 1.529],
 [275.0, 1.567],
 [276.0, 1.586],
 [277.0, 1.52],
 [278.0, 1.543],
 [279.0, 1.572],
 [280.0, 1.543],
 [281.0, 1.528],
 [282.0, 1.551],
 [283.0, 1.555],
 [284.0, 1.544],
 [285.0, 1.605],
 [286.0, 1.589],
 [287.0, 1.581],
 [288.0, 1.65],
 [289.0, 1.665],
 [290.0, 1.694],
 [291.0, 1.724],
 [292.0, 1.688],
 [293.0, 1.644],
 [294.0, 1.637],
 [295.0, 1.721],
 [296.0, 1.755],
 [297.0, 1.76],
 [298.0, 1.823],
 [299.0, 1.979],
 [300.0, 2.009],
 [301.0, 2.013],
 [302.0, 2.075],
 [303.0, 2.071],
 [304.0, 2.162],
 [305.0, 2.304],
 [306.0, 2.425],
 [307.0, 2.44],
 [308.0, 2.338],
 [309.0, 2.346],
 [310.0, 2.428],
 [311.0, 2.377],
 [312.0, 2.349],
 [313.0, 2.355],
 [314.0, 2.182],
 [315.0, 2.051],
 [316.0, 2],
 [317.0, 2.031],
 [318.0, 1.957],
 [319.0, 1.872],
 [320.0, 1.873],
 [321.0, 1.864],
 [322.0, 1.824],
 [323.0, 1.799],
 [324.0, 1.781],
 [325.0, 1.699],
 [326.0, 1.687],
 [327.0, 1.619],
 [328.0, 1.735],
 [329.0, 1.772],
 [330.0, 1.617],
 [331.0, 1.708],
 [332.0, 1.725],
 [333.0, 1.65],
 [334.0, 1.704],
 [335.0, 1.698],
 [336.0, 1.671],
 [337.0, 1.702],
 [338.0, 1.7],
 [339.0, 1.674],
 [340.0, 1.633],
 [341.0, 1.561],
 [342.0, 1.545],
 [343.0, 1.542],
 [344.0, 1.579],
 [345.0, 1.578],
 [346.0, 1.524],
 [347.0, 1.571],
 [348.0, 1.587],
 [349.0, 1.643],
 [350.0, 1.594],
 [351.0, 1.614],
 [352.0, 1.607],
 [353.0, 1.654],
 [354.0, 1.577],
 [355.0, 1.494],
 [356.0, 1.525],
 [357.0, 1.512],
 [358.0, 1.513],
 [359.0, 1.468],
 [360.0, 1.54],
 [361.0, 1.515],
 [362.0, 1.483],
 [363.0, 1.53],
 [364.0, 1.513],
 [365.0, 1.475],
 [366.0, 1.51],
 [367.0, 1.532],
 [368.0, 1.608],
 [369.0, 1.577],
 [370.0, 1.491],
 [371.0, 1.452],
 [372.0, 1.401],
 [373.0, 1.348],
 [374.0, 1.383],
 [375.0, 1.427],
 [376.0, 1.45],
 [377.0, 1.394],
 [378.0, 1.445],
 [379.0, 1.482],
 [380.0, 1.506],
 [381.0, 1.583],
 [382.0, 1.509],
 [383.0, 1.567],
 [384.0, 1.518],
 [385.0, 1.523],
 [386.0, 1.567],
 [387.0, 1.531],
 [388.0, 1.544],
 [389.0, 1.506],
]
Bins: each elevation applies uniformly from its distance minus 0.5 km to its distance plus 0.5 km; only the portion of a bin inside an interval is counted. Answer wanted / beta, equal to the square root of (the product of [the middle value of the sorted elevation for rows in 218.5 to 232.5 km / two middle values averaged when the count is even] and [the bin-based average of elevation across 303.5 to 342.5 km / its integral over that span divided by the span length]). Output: 1.64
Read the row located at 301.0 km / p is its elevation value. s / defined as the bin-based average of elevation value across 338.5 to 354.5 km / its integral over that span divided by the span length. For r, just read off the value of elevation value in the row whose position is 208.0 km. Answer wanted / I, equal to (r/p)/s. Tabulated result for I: 0.45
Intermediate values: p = 2.013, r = 1.446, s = 1.6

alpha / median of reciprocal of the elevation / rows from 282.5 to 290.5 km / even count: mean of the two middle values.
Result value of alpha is 0.63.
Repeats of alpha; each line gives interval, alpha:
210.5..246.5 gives 0.72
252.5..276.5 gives 0.76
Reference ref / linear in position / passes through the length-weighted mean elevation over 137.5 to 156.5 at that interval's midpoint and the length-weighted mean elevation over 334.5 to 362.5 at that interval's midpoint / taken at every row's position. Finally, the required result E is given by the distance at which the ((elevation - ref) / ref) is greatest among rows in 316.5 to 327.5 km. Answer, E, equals 317.0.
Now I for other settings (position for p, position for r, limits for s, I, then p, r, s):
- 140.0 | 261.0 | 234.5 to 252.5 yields 0.59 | 1.74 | 1.127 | 1.1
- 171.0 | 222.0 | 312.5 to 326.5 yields 0.51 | 1.449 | 1.426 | 1.9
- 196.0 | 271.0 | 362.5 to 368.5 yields 0.75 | 1.375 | 1.575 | 1.5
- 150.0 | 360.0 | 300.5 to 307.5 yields 0.42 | 1.659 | 1.54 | 2.2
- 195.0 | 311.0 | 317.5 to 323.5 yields 0.95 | 1.34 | 2.377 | 1.9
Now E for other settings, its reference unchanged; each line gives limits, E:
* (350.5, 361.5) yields 353.0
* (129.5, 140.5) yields 137.0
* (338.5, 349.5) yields 339.0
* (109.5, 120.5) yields 118.0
